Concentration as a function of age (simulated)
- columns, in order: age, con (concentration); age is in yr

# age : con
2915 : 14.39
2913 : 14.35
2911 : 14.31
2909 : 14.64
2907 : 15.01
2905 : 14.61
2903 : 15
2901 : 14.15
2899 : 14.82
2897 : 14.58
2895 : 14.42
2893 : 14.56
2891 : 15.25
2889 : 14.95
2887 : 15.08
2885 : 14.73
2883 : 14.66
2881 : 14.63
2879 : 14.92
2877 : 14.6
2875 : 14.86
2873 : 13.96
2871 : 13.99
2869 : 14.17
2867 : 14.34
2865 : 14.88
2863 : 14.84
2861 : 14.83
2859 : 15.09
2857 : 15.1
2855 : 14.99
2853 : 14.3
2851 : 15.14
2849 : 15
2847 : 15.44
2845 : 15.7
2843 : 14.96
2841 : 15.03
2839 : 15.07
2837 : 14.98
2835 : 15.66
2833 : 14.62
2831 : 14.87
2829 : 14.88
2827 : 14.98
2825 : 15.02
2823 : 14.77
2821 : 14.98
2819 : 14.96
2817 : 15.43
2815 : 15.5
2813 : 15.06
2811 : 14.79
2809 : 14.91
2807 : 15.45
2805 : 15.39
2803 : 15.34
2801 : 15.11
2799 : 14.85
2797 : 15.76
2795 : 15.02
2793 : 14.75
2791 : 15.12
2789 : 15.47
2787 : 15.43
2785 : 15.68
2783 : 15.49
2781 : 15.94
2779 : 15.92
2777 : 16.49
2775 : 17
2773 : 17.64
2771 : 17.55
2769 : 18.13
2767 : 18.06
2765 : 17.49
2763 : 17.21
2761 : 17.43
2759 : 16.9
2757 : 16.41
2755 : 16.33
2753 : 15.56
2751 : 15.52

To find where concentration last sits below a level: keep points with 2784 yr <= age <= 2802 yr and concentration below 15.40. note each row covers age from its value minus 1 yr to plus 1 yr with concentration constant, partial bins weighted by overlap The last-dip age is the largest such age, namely 2801 yr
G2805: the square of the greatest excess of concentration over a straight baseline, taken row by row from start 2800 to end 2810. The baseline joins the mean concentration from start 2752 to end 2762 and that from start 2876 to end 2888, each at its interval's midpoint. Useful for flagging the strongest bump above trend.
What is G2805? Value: 0.14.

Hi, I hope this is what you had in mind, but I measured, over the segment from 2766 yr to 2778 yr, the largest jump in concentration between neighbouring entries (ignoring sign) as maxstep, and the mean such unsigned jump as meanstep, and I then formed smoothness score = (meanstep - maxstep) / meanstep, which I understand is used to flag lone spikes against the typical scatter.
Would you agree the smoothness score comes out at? -0.69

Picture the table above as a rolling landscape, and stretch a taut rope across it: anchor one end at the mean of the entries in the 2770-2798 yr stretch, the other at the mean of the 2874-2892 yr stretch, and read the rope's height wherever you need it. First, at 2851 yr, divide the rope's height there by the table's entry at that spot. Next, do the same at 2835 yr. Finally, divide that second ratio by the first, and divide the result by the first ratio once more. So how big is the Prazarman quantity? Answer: 0.974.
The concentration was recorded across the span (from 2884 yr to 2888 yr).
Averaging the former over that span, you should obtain 14.9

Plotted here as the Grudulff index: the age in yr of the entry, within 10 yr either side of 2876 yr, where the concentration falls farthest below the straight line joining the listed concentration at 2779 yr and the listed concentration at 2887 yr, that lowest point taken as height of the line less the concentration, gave 2873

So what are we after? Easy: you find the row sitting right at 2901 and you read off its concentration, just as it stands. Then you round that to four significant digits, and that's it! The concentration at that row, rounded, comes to 14.15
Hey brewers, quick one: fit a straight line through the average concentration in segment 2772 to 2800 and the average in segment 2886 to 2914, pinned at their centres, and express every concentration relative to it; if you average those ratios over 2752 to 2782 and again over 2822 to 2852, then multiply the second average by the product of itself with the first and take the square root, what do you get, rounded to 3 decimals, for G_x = 1.017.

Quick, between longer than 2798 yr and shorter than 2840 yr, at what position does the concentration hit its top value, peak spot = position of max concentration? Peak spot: 2835 yr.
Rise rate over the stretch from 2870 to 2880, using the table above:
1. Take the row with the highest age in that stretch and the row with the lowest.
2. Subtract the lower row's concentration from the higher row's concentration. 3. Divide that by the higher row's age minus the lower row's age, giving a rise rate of 0.116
